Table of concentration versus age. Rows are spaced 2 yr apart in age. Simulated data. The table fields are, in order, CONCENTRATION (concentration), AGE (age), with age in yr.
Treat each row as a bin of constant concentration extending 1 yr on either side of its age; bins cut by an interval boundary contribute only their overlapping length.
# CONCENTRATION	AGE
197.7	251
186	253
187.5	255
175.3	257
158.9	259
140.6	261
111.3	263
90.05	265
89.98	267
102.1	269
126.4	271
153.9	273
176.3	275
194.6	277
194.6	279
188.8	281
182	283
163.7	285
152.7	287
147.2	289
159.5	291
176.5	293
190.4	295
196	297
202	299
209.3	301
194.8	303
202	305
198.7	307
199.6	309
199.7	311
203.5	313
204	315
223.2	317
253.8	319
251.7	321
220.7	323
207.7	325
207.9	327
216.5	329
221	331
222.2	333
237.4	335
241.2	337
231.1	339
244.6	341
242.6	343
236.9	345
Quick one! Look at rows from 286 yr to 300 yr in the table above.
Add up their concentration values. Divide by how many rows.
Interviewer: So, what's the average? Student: 175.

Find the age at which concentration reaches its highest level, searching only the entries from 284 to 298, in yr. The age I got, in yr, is 297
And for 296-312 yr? 301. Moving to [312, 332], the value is 319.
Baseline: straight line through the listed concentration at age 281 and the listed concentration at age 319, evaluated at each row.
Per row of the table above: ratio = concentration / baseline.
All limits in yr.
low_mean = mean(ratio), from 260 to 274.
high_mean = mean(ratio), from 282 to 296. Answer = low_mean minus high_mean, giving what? -0.12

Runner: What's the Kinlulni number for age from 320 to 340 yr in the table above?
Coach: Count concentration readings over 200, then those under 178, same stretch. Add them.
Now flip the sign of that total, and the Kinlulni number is -10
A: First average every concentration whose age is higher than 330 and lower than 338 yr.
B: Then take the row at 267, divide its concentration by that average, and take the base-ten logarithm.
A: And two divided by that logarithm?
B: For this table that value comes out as -5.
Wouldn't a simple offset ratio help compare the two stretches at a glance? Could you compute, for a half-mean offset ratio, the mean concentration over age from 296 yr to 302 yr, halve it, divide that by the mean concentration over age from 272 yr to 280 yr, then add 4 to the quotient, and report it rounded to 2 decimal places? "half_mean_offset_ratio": 4.56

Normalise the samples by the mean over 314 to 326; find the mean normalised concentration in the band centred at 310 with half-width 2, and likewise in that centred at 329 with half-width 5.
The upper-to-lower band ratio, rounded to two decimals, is 1.08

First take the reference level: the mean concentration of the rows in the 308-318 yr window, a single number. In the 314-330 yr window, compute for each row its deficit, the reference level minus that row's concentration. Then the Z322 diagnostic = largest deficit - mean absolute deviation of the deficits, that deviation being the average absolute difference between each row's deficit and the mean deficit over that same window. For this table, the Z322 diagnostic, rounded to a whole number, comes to -13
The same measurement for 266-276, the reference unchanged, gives 88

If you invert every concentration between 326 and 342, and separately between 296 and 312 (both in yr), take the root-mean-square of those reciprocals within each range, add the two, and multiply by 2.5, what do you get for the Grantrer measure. 0.024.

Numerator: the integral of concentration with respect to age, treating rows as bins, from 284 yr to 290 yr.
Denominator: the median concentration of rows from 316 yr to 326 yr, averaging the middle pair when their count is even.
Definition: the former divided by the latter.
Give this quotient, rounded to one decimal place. 4.2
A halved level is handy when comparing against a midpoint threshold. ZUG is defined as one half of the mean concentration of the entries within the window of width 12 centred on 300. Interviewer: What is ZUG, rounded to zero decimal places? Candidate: 100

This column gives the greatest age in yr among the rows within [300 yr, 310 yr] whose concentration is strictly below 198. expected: 303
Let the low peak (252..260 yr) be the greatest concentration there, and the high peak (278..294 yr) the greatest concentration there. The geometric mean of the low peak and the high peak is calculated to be 191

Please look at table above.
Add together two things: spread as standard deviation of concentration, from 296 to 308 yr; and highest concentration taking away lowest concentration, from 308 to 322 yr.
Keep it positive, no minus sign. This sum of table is 59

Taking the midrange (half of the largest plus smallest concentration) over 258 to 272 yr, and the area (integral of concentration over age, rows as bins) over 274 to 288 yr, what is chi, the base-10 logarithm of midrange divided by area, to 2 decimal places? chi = -1.30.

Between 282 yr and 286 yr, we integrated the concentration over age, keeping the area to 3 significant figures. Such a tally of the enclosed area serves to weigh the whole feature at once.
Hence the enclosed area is 691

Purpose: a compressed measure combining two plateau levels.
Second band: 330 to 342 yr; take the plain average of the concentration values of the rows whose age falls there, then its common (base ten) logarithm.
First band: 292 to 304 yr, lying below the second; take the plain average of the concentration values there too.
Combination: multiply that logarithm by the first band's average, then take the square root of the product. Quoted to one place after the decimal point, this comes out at 21.5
